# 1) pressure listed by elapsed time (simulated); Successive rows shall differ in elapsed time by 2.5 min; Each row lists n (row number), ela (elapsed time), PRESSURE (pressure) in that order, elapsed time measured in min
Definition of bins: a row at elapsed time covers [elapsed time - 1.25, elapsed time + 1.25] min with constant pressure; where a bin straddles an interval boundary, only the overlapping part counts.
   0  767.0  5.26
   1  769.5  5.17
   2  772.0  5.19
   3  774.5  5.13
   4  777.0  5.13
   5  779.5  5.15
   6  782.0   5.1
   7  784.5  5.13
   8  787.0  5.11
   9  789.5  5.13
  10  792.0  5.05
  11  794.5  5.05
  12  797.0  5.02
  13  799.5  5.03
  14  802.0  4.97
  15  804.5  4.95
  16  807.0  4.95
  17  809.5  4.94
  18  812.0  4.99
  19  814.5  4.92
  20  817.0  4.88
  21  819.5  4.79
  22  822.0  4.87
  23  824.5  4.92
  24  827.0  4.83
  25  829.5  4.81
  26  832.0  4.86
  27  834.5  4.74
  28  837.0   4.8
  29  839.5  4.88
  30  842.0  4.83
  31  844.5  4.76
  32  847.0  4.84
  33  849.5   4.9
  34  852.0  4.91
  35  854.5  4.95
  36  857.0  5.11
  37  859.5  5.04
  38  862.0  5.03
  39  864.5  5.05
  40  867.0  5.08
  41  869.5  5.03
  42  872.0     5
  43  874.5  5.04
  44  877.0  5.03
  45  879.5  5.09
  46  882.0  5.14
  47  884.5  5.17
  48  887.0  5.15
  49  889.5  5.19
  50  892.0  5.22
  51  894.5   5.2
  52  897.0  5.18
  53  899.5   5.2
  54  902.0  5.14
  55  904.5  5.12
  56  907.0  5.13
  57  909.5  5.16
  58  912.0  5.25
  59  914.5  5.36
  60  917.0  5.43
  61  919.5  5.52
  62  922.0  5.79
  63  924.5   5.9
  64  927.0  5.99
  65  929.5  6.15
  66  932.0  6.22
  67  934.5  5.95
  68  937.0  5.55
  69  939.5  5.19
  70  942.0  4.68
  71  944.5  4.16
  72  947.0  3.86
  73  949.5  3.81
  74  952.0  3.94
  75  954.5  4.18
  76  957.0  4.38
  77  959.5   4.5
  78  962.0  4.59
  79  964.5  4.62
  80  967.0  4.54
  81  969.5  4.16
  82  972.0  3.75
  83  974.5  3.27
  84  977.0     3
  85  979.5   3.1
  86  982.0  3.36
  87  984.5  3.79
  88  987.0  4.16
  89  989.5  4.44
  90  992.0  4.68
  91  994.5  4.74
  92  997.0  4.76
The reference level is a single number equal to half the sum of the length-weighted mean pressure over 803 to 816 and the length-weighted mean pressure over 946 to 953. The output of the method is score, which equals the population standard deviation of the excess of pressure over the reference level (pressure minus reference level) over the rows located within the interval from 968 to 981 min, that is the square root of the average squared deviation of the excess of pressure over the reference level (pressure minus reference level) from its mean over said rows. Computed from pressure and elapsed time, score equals 0.4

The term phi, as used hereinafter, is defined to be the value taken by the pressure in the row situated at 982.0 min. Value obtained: 3.36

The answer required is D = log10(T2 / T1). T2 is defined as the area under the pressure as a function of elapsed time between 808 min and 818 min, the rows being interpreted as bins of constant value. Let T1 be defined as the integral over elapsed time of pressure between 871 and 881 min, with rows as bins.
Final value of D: -0.010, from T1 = 50.4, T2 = 49.3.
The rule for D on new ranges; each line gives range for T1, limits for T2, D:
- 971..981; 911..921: 0.218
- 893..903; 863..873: -0.012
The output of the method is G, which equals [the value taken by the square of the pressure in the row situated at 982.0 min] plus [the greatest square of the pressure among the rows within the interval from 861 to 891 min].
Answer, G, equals 38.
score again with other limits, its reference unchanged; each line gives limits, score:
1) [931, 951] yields 0.9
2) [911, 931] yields 0.3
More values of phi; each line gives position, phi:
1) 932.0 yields 6.22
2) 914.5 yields 5.36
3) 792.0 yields 5.05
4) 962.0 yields 4.59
